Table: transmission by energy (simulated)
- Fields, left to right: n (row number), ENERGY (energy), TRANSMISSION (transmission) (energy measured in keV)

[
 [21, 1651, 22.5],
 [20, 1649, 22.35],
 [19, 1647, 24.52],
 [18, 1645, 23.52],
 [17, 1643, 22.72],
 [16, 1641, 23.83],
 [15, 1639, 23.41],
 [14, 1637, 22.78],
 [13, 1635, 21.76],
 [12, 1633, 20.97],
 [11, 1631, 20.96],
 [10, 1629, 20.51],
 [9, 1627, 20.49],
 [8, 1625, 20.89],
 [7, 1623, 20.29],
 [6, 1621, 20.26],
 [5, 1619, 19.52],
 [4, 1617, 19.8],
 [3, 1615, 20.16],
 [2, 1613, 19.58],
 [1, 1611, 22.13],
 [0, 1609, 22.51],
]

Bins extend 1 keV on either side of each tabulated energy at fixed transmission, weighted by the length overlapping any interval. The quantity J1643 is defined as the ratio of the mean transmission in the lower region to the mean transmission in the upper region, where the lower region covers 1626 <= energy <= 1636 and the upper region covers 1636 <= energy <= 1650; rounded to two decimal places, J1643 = 0.90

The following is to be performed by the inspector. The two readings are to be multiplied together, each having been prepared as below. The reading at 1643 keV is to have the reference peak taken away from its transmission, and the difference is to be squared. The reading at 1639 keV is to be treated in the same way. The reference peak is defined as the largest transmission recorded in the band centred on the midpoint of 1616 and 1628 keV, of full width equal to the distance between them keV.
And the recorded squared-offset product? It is 21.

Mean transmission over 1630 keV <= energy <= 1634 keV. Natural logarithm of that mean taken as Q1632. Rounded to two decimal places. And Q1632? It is 3.04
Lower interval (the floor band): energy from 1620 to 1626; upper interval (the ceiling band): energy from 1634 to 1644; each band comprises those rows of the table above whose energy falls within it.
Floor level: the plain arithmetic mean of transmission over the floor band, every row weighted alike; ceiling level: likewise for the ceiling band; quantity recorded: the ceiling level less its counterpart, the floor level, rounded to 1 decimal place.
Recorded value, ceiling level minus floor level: 2.4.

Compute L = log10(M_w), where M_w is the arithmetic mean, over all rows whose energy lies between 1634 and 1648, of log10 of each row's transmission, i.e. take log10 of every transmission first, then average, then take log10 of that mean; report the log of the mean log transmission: 0.135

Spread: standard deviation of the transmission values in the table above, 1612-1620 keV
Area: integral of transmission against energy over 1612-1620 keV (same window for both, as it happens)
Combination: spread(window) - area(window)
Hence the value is -158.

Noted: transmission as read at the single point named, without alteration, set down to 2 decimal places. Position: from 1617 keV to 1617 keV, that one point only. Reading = 19.80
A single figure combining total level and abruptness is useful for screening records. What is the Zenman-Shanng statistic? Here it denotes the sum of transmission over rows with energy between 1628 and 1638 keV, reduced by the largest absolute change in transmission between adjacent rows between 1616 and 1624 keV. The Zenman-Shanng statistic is 106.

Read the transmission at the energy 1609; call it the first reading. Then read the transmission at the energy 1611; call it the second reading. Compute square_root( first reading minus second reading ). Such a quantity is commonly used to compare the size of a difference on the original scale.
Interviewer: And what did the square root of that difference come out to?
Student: 0.62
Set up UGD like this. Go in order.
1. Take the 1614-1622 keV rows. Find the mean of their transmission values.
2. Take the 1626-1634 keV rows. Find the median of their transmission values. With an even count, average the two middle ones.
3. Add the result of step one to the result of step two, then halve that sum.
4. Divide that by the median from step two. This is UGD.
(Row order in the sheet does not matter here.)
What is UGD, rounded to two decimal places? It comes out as 0.98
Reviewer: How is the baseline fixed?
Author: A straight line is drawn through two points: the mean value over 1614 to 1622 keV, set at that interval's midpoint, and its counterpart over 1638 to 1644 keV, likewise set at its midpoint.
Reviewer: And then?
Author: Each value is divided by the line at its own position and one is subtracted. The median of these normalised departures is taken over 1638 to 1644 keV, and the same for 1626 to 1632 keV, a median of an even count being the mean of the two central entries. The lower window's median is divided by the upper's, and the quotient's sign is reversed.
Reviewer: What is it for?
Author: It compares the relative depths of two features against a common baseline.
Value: 2.4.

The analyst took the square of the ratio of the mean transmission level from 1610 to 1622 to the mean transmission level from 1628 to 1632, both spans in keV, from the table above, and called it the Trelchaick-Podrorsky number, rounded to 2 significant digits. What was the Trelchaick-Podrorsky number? 0.95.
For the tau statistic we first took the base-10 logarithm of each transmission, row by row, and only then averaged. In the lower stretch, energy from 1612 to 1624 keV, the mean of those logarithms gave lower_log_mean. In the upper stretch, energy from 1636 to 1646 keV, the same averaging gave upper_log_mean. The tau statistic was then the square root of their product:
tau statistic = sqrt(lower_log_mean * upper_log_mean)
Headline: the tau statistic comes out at 1.33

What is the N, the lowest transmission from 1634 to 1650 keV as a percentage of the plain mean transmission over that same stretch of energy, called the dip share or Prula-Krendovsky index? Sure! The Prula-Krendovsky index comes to 94.2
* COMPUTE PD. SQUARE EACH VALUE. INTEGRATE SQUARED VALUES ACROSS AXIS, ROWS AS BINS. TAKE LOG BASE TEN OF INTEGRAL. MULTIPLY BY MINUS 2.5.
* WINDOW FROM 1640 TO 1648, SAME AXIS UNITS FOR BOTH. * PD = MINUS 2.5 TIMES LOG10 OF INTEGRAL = -9.13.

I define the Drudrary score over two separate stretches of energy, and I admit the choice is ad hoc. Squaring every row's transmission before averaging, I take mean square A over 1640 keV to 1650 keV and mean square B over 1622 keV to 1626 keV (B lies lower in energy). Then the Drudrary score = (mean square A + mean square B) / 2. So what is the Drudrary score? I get 486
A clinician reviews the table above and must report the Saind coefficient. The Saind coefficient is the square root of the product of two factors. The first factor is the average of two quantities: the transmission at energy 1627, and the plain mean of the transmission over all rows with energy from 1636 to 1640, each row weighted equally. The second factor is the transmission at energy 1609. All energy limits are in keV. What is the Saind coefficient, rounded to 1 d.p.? 22.1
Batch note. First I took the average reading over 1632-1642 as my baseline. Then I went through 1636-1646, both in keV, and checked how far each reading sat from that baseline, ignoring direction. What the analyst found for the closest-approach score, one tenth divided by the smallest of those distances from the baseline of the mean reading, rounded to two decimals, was 0.59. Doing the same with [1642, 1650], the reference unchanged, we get 0.59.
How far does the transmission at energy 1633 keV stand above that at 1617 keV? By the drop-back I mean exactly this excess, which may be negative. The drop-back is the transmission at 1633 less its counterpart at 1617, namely 1.2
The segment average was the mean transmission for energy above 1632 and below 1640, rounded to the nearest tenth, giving 22.2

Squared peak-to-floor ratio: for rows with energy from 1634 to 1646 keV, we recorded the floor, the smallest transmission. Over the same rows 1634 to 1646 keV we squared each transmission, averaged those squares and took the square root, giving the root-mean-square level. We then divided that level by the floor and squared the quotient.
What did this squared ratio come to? 1.12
